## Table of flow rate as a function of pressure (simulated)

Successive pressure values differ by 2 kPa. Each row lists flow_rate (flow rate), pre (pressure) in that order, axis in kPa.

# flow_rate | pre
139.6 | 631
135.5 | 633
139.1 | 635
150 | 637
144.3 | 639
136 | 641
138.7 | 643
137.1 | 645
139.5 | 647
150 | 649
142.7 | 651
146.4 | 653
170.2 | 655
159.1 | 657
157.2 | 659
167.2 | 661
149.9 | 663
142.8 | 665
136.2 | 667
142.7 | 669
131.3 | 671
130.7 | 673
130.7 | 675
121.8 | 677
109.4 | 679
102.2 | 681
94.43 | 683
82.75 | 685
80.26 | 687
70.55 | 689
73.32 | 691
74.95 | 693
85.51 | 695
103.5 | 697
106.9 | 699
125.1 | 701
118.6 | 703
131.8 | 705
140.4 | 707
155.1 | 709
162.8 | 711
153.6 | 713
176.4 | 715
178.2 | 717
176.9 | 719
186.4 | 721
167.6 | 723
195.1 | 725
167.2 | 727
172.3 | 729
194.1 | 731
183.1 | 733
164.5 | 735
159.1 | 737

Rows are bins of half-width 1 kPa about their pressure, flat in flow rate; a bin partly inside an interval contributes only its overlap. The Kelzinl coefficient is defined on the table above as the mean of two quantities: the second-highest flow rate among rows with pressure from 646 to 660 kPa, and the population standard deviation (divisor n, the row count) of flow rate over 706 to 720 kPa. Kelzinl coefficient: 86.3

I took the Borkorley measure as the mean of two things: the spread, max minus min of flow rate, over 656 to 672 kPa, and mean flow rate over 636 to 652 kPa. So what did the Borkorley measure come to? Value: 89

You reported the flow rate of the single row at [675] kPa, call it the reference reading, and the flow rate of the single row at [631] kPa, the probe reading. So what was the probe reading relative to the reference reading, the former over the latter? 1.1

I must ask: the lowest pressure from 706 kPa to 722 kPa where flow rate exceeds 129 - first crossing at 707 kPa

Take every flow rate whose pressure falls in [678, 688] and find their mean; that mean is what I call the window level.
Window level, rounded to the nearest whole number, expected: 94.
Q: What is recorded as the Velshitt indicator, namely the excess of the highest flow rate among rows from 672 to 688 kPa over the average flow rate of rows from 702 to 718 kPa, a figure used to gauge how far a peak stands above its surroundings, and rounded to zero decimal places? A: -21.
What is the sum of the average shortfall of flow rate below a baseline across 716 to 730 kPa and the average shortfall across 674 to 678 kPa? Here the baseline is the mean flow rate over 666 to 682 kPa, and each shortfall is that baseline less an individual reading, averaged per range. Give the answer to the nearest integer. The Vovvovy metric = -53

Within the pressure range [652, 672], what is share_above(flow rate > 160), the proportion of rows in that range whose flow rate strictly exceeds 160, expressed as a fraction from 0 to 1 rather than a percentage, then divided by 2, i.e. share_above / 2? 0.100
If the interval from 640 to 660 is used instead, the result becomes 0.050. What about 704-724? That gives 0.300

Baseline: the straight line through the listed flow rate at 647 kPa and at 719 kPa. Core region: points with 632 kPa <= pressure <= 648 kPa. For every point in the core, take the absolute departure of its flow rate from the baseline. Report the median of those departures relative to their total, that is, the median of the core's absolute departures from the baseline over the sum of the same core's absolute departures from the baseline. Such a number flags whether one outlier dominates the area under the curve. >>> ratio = 0.063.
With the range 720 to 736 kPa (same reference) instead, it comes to 0.122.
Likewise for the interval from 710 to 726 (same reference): 0.133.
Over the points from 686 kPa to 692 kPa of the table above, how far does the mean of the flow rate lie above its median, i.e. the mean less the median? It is 1.4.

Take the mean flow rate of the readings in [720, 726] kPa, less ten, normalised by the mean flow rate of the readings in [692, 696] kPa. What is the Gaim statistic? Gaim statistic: 2.2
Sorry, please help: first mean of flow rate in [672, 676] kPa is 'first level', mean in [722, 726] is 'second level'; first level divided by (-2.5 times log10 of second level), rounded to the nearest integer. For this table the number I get -23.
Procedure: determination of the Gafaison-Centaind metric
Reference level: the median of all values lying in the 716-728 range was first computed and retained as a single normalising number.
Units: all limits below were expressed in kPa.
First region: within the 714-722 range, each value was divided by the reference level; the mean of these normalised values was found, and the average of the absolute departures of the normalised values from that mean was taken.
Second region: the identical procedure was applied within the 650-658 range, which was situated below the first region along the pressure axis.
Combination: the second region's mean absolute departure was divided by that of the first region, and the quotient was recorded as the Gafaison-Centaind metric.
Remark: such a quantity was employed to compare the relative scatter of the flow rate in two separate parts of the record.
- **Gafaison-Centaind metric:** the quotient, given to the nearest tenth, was 2.9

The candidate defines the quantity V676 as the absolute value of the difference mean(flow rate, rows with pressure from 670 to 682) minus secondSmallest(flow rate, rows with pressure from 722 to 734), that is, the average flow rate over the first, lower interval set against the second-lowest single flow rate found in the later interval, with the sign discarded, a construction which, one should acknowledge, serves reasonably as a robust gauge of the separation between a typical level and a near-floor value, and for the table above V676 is 47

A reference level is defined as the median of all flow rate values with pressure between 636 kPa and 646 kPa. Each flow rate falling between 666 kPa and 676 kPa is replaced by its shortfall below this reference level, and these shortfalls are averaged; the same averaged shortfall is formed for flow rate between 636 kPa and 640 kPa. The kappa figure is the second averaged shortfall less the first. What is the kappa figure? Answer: -13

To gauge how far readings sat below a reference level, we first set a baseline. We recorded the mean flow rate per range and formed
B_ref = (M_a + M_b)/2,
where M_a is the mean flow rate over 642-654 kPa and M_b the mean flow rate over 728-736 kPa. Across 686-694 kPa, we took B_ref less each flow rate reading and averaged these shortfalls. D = 86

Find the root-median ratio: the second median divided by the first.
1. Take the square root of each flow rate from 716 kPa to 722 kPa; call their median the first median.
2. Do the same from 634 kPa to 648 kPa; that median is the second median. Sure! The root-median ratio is 0.88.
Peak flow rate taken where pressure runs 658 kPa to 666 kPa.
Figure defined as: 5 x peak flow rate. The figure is 836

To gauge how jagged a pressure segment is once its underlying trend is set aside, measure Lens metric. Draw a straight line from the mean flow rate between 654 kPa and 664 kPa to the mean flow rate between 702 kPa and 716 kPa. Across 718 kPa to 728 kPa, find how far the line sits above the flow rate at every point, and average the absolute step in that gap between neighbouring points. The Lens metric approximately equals 21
